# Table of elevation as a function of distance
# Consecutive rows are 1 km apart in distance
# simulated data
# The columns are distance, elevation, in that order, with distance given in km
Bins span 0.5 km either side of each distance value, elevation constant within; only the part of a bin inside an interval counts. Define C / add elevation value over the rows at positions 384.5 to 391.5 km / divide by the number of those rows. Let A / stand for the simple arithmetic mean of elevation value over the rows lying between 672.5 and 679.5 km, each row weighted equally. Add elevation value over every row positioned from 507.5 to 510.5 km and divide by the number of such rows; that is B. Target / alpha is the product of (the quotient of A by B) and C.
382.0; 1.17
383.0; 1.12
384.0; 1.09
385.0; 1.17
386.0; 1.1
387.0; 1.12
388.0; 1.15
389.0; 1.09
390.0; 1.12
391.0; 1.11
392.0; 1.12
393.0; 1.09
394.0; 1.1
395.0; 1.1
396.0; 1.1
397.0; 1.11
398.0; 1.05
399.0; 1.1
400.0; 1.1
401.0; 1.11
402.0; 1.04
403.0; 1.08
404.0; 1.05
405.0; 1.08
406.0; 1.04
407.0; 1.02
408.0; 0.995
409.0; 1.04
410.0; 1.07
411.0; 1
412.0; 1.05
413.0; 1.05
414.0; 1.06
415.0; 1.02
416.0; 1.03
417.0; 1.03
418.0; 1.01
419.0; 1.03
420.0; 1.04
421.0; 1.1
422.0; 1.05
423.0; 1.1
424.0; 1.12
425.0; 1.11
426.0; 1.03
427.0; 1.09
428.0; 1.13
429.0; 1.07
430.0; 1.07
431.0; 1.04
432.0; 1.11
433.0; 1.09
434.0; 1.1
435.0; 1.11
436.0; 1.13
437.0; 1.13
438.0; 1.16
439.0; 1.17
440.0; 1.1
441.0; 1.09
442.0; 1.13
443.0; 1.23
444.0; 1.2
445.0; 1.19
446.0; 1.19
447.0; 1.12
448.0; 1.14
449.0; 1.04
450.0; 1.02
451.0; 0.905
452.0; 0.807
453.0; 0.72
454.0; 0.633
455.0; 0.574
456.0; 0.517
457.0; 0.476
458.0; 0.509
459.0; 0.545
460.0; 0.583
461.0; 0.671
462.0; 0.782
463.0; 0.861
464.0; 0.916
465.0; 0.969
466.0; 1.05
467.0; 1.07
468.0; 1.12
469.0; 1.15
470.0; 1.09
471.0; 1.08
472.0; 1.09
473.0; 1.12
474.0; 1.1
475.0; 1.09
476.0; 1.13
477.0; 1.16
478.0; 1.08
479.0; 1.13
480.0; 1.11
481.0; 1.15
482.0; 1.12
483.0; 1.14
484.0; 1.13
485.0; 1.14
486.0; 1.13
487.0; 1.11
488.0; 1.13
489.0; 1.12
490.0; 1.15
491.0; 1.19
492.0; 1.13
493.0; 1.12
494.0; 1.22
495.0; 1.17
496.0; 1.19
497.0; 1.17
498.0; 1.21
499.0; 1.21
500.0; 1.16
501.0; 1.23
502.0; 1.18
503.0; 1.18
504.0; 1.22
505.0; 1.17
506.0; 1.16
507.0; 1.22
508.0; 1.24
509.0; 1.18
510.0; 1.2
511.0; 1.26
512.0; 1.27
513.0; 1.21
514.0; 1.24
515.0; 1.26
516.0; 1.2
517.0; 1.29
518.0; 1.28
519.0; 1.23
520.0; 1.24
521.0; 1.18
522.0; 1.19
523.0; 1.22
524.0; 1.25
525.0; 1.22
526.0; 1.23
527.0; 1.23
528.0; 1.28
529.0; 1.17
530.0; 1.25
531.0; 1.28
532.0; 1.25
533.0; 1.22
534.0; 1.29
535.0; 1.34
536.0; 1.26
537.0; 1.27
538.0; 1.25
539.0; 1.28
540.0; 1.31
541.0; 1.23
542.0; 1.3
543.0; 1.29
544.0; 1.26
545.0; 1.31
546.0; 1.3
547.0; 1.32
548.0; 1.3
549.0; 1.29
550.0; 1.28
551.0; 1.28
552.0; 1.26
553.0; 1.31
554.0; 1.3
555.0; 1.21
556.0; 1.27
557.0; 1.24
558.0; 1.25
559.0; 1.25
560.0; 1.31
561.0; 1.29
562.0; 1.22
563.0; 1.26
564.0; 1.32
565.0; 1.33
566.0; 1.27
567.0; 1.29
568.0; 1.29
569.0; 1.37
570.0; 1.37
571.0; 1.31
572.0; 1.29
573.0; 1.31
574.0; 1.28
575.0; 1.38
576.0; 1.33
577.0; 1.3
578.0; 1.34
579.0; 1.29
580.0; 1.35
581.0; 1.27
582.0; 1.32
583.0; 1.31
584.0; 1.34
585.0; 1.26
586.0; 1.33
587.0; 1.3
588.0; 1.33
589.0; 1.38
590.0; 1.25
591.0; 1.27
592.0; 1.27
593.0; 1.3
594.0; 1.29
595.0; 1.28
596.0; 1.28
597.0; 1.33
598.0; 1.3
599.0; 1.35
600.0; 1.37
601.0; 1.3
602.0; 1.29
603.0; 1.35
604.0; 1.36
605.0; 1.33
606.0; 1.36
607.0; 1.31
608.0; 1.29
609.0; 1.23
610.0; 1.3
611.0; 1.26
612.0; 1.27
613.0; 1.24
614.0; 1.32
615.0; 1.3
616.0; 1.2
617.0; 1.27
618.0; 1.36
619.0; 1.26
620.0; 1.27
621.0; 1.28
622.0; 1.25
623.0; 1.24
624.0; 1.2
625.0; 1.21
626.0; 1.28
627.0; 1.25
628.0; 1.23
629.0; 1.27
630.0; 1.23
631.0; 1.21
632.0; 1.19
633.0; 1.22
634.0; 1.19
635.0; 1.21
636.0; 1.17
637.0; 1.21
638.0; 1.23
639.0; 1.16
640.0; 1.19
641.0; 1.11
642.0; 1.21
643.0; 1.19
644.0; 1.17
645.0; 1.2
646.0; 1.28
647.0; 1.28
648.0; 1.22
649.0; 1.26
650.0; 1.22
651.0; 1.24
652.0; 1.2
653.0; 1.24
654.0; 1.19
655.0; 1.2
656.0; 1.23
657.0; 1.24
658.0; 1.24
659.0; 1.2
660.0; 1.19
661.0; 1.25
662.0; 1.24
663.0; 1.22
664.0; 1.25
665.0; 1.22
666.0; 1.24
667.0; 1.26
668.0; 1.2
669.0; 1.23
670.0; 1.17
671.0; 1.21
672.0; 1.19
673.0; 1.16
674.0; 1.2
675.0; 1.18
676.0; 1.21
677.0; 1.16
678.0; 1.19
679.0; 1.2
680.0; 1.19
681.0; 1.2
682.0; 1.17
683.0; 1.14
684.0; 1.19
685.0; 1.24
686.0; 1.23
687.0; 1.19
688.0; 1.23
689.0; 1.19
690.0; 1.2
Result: 1.10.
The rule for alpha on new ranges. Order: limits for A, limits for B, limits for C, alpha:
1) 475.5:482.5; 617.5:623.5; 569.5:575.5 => 1.17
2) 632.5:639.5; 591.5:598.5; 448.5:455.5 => 0.75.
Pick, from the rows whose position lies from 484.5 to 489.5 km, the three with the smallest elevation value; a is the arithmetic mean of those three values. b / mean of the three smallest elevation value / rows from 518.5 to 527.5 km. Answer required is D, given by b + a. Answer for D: 2.32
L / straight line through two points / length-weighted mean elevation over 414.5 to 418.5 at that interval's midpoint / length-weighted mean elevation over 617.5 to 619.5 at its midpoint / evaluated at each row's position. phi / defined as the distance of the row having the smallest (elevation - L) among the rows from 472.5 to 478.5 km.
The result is 478.0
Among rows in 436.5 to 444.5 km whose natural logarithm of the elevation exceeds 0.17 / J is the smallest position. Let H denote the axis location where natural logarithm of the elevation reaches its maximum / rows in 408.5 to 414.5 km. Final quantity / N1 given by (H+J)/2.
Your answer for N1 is 426.5 km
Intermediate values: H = 410.0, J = 443.0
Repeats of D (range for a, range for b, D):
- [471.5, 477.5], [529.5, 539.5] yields 2.33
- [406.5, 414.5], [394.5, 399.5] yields 2.09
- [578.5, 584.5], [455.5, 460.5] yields 1.79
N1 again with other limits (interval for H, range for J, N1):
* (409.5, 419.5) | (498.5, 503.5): 454.5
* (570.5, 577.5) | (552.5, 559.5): 564.0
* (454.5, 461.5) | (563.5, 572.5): 512.5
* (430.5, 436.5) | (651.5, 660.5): 544.0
